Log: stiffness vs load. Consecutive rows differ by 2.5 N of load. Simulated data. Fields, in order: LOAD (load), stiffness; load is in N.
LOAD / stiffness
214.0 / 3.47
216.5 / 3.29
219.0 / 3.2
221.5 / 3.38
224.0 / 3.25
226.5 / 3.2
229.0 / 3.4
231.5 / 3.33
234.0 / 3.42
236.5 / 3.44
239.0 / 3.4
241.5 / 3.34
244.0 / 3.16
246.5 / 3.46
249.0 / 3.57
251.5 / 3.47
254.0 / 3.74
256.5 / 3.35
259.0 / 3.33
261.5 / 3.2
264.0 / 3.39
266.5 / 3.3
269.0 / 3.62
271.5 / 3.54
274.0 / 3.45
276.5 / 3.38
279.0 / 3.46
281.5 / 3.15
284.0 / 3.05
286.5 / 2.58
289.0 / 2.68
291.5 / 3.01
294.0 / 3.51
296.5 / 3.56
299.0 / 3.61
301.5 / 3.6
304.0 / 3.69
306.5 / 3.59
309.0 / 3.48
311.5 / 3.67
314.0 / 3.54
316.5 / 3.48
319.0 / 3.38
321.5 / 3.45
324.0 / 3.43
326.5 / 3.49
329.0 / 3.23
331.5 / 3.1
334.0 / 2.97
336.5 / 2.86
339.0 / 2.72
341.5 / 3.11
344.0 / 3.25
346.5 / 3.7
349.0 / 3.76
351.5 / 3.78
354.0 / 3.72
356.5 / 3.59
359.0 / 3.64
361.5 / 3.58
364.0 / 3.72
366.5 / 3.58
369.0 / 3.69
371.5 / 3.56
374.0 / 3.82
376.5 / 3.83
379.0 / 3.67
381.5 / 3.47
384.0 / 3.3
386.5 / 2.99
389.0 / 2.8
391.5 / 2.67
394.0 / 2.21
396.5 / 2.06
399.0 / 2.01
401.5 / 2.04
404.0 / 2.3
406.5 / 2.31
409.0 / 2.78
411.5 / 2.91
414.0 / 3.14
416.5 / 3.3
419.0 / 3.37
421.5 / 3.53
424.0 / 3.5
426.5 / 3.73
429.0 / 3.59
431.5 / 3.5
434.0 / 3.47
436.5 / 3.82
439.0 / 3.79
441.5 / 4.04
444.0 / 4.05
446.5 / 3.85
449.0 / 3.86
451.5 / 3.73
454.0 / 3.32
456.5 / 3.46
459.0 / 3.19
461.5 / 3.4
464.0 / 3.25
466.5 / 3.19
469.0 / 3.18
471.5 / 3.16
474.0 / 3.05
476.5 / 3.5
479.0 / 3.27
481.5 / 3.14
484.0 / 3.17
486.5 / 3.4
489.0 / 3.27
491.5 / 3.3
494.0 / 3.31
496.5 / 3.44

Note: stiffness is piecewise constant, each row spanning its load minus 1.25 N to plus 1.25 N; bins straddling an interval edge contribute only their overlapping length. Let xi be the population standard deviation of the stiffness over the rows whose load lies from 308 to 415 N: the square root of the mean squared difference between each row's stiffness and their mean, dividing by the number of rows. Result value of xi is 0.53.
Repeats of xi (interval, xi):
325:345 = 0.23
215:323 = 0.23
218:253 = 0.11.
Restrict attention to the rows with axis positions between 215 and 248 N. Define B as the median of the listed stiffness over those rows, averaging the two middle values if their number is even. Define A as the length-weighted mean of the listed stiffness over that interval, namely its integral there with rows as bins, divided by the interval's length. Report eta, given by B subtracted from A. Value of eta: -0.01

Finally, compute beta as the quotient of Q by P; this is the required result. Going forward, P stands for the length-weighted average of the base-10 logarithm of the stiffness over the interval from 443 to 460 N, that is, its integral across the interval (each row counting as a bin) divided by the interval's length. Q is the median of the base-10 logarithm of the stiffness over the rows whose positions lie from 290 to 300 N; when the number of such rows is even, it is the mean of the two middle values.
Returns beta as 0.98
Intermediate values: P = 0.559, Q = 0.55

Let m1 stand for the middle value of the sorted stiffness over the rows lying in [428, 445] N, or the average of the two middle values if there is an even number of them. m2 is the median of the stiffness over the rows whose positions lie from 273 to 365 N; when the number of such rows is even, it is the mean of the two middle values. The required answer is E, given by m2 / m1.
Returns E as 0.92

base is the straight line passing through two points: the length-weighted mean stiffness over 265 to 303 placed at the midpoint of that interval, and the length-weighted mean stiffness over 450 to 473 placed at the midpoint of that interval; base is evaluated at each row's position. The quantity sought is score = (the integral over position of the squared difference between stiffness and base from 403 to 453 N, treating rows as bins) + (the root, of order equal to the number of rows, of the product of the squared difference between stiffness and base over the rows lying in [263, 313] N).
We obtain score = 13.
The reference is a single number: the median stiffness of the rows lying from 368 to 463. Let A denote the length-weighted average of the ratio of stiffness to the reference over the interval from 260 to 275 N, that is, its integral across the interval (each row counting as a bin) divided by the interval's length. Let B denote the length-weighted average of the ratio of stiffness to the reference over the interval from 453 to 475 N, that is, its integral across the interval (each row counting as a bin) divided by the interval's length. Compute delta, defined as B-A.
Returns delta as -0.05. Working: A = 0.985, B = 0.94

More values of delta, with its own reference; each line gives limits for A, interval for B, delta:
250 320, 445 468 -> 0.03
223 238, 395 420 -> -0.21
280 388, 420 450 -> 0.09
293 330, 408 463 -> 0.00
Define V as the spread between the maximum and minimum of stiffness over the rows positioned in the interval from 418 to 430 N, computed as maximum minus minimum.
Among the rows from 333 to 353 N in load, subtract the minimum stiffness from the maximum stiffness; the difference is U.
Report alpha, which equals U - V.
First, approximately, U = 1.06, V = 0.36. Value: 0.7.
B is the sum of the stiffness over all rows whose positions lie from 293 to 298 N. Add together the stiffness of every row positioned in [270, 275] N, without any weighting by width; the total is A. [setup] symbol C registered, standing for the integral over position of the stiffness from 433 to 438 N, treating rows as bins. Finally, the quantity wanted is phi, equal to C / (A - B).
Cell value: -229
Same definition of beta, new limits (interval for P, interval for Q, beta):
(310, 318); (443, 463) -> 1.01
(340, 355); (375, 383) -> 1.03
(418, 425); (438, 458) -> 1.08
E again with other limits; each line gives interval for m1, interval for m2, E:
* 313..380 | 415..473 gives 0.98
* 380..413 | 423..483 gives 1.31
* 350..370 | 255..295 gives 0.91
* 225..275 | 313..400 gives 1.02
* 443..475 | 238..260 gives 1.02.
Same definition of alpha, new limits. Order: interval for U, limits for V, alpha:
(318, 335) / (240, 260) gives -0.1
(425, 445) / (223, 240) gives 0.3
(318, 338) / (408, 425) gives -0.1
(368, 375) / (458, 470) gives 0.0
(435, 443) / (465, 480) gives -0.2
